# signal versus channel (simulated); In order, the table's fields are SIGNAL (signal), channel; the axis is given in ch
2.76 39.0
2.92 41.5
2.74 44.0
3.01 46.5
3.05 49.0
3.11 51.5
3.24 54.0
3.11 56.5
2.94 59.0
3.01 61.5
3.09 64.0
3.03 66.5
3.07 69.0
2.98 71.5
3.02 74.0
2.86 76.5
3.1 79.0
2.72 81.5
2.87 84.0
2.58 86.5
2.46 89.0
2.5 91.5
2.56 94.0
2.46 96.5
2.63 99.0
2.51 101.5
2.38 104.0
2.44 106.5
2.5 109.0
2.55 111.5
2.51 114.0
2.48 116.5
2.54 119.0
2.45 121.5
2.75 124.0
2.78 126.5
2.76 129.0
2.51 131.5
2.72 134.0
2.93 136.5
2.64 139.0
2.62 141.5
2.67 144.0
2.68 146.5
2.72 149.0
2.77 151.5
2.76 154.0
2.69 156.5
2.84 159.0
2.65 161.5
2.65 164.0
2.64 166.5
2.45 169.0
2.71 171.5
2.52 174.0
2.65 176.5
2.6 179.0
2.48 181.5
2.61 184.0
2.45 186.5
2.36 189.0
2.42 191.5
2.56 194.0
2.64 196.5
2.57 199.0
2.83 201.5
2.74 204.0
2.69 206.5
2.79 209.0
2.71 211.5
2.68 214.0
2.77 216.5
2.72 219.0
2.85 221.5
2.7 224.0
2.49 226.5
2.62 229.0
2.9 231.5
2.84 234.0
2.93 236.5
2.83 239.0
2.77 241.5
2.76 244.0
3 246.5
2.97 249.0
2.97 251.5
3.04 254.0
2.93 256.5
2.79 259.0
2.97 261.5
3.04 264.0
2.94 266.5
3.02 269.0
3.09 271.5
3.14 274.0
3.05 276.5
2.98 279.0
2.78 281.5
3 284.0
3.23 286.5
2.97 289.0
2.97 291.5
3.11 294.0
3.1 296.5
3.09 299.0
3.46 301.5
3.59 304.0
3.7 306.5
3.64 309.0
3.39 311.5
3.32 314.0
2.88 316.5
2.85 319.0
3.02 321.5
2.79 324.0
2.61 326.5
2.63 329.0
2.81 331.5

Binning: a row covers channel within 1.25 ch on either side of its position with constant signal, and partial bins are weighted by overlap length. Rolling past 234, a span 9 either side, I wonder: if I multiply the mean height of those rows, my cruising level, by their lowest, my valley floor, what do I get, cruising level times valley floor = 6.9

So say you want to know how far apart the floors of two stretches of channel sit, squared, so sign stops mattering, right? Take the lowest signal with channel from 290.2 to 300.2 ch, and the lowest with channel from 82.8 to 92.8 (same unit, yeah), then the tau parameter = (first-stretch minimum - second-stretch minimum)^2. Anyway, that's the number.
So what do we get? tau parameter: 0.260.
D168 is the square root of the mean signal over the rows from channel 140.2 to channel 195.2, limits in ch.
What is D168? 1.62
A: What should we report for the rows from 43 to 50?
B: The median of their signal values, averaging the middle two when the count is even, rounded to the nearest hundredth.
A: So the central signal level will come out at 3.01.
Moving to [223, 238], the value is 2.77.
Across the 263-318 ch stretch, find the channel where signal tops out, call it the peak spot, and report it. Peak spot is 306.5 ch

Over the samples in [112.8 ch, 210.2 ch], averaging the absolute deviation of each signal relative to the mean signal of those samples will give 0.11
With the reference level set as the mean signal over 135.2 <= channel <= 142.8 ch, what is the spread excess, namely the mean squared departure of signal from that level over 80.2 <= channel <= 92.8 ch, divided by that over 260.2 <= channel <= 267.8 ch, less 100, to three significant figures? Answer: -99.5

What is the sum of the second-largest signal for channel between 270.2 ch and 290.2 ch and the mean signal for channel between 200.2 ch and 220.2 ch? 5.9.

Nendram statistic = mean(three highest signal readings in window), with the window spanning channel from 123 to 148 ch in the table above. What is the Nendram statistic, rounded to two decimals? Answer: 2.82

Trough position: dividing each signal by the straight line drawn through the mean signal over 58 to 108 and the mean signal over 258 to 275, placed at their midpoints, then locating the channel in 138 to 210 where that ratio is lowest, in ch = 189.0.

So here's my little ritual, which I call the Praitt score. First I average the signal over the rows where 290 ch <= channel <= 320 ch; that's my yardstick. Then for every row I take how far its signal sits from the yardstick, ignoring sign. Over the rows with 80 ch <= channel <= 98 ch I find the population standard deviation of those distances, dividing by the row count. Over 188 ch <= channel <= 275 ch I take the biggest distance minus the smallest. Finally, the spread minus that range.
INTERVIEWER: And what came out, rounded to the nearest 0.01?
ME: -0.64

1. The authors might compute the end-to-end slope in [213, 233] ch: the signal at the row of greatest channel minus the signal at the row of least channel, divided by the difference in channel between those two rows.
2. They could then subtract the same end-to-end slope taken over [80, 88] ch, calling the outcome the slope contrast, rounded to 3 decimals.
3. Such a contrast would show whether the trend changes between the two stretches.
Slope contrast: 0.041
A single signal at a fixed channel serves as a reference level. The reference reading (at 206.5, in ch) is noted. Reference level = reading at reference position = 2.69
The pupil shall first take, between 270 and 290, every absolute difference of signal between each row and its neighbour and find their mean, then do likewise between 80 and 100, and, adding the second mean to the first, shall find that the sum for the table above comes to 0.29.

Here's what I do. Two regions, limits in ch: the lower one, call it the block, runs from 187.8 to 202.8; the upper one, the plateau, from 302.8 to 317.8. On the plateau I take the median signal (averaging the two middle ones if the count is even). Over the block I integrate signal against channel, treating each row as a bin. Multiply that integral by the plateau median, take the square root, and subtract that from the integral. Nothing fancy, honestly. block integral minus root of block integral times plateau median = 27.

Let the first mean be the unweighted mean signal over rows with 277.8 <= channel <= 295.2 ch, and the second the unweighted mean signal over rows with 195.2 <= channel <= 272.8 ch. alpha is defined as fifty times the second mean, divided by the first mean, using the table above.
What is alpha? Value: 47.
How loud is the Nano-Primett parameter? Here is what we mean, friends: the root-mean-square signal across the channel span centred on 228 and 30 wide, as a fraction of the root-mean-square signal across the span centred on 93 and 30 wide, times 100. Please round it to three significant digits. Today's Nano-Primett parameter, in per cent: 106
